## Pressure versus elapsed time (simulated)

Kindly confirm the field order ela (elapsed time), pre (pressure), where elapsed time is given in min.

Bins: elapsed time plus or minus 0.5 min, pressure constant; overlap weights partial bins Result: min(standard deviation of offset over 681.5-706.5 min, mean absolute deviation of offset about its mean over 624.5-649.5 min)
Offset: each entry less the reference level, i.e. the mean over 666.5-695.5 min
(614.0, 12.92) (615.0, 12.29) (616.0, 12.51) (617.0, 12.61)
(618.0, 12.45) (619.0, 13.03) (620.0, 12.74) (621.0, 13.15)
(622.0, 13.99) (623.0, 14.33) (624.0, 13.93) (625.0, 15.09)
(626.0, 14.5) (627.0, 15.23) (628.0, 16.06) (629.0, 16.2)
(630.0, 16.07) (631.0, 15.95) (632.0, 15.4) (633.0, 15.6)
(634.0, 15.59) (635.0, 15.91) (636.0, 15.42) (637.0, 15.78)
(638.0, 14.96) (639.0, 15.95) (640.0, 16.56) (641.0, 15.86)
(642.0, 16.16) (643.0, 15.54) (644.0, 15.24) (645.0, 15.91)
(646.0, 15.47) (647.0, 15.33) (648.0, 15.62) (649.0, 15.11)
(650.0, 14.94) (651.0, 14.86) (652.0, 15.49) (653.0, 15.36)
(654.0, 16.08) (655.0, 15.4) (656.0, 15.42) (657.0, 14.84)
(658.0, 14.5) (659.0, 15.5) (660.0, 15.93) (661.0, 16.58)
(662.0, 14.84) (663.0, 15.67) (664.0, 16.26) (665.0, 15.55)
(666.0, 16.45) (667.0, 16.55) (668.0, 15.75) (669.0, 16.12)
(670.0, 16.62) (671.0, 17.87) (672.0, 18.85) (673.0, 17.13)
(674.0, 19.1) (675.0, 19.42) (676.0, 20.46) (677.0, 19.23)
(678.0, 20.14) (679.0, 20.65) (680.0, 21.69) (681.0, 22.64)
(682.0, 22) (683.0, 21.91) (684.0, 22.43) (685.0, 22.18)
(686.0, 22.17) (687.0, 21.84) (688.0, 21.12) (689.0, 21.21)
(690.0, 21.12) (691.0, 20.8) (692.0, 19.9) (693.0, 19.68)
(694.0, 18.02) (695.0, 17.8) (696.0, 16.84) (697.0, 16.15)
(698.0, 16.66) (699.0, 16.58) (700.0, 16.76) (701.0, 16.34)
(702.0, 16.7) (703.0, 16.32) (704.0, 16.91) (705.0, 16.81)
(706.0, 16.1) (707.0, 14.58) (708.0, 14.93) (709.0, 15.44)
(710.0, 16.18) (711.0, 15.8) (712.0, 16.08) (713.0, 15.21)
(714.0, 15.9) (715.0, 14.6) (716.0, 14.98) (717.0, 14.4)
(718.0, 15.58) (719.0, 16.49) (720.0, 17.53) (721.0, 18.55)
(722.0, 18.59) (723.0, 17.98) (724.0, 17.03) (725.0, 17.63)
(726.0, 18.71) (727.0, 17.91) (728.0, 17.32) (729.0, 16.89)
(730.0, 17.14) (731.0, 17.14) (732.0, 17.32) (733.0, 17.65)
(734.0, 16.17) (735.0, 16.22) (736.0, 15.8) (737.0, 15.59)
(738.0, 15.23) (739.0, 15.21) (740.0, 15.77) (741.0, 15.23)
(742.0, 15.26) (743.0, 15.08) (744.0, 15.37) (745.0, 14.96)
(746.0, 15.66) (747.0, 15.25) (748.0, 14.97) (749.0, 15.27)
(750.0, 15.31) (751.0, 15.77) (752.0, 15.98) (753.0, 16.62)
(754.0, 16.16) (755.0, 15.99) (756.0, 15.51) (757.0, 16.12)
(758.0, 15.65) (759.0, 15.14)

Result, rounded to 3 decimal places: 0.367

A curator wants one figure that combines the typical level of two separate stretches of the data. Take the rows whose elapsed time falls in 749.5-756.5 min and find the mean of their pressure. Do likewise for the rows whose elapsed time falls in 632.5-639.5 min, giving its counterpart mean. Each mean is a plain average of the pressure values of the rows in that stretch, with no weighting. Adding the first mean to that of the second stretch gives 31.5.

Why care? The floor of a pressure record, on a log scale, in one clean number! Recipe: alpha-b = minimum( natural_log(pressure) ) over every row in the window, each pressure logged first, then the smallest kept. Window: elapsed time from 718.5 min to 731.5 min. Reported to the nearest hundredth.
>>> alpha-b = 2.80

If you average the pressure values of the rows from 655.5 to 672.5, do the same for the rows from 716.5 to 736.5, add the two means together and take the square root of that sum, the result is 5.76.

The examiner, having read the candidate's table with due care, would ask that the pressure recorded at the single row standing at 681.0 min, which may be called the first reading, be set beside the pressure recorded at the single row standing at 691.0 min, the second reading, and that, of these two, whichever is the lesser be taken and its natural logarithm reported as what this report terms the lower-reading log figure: 3.03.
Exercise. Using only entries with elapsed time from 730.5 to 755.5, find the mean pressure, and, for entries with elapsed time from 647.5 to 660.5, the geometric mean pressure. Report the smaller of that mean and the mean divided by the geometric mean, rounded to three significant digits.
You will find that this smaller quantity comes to 1.03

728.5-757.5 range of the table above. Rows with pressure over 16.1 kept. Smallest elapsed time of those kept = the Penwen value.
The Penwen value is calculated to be 729.0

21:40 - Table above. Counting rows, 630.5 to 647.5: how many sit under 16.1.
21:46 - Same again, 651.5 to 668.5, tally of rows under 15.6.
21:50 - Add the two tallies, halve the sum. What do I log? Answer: 12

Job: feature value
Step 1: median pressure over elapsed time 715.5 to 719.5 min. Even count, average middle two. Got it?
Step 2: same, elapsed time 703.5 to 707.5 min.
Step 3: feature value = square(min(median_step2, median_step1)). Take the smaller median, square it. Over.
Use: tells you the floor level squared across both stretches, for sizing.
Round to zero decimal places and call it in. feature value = 233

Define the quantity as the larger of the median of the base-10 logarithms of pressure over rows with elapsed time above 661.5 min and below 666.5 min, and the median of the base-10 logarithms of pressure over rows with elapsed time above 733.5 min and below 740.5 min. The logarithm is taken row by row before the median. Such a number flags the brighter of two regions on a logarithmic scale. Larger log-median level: 1.198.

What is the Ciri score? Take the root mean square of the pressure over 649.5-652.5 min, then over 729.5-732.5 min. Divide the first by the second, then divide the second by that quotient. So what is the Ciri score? 19.6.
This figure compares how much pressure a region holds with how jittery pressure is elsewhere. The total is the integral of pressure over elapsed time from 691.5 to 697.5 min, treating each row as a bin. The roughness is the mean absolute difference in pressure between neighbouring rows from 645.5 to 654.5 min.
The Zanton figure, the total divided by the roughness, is 325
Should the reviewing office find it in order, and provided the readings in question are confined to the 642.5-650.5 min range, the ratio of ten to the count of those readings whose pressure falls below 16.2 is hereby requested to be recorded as 1.25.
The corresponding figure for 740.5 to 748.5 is 1.25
